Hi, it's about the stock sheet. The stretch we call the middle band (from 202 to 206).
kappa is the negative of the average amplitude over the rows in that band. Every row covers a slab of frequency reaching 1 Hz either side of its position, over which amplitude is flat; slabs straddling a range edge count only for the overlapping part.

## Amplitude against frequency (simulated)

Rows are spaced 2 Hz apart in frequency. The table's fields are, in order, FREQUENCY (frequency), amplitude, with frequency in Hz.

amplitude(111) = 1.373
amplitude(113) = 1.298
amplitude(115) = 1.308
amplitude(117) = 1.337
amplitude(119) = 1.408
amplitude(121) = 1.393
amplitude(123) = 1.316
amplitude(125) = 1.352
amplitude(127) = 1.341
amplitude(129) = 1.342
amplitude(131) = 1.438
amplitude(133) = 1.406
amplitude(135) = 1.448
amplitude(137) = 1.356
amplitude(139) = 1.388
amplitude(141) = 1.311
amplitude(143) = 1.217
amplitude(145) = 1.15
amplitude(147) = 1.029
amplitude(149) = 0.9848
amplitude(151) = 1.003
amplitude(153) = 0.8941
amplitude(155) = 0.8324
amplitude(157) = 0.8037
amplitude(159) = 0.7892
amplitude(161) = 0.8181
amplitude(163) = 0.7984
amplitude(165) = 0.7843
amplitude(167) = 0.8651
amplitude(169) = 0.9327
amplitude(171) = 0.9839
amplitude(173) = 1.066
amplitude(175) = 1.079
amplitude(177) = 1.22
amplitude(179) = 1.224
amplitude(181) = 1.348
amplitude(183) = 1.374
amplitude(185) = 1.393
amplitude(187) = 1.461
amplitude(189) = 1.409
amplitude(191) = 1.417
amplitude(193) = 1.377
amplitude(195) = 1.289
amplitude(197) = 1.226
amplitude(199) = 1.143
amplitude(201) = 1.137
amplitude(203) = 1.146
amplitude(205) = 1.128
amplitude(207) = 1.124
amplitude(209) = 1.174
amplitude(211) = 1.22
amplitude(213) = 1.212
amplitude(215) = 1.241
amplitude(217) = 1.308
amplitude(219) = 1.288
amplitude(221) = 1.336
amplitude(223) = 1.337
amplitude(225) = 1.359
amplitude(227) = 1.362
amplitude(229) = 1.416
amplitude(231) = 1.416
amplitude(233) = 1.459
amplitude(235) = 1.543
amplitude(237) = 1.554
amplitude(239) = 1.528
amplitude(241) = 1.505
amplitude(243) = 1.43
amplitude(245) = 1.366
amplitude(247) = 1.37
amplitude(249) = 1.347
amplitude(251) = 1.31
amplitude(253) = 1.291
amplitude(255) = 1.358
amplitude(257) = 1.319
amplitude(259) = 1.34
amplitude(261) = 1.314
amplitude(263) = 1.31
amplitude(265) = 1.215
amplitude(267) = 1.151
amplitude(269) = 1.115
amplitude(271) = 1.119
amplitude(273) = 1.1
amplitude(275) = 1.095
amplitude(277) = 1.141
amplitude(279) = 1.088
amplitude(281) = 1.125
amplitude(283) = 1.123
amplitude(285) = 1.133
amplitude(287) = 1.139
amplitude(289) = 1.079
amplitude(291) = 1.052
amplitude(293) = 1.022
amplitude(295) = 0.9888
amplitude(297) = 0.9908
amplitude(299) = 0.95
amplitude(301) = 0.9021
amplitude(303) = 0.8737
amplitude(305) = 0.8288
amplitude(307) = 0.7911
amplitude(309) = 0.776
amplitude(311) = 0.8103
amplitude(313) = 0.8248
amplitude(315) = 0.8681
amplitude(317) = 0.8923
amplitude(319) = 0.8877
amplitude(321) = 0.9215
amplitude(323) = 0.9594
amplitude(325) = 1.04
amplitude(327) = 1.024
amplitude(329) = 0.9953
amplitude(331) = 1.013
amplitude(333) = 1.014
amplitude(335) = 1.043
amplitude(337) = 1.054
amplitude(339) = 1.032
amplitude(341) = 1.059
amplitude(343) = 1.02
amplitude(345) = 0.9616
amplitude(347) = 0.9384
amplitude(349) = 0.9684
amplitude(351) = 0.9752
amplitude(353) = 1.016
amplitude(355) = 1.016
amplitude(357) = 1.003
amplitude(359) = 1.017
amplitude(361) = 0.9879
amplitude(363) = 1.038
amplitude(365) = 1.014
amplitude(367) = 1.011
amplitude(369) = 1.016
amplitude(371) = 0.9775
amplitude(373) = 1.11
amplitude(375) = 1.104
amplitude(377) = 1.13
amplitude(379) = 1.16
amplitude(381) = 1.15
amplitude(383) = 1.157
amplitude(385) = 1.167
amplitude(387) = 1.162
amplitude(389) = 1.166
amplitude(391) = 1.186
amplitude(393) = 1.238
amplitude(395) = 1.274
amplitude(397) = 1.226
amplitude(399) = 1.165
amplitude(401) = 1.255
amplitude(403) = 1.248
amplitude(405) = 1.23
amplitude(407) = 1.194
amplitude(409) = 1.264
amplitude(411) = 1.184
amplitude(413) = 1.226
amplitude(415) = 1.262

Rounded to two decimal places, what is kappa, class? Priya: -1.14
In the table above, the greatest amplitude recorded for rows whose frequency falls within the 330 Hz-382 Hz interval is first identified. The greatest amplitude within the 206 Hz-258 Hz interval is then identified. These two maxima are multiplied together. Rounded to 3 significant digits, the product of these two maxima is 1.80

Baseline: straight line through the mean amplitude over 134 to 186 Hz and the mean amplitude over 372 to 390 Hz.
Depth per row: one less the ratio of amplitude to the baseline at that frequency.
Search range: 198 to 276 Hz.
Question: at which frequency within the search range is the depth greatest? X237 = 275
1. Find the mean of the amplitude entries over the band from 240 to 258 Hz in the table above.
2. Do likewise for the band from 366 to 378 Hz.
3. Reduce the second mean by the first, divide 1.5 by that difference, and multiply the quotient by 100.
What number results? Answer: -487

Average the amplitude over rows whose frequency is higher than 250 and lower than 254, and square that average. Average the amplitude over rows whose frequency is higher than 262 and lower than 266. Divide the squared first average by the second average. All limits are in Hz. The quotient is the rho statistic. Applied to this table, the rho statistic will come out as 1.3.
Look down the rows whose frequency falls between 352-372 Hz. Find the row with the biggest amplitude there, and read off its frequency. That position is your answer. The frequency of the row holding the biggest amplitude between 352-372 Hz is 363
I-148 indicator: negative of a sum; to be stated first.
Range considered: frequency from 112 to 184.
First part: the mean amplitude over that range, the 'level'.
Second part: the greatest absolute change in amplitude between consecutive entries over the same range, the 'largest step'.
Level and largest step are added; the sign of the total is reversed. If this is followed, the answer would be -1.30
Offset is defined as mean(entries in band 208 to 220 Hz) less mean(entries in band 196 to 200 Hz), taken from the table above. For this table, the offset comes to 0.1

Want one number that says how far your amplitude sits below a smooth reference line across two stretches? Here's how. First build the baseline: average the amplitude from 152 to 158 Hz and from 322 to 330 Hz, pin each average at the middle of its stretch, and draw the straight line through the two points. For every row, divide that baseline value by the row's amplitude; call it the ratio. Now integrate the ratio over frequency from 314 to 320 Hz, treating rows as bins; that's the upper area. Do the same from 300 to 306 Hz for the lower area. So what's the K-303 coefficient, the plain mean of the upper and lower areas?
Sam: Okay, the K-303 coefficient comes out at 6.79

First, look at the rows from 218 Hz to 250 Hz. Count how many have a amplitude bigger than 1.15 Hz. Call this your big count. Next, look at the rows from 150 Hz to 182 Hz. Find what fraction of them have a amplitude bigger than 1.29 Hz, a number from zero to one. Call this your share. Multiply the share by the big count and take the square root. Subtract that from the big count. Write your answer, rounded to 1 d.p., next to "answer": 15.0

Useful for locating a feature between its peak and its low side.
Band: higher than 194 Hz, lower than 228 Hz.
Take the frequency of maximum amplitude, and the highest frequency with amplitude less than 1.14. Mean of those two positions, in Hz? 217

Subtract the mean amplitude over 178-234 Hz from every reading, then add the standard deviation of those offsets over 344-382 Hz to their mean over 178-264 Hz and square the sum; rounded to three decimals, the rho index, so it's 0.010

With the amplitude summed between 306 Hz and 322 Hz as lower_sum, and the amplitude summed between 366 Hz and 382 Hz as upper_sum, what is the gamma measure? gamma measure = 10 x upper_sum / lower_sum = 13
